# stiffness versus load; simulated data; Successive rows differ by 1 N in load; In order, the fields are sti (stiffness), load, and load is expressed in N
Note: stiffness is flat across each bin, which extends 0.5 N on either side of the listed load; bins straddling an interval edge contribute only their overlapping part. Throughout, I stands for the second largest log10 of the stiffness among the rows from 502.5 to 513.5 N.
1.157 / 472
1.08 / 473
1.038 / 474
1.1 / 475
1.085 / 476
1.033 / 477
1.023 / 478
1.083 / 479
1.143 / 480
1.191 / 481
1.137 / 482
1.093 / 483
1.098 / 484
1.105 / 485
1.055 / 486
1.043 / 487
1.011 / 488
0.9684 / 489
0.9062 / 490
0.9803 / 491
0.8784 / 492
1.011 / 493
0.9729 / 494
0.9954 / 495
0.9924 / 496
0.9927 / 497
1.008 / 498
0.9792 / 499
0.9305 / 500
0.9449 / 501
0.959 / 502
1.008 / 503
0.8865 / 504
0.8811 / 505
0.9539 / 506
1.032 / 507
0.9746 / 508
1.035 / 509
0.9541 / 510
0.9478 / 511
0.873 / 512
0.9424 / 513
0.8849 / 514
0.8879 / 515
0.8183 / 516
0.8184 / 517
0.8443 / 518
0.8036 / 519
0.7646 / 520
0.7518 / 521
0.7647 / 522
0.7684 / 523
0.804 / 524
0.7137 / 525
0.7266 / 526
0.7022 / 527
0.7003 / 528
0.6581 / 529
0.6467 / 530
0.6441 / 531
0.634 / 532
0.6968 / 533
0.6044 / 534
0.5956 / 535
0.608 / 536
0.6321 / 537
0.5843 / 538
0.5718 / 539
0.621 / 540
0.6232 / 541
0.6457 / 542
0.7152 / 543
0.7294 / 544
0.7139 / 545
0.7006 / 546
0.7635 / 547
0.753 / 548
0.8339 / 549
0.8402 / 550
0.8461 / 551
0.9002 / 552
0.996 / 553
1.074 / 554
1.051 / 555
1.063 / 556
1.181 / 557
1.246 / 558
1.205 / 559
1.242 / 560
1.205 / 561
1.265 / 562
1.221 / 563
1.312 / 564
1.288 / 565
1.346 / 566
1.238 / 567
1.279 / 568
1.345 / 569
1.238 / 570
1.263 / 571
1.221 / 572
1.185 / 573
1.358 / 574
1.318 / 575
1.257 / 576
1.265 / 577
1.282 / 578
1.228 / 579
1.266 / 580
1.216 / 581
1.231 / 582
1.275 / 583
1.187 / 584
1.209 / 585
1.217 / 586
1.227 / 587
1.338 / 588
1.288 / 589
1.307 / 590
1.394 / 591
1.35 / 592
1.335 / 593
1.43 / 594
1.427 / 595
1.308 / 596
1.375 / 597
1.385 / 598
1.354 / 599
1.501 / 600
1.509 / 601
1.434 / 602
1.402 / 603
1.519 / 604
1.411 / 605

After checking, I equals 0.014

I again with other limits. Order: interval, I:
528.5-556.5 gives 0.027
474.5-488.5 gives 0.058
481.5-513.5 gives 0.043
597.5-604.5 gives 0.179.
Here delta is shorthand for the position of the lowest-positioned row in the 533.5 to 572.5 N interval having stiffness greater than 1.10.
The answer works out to 557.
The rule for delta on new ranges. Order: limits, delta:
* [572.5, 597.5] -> 573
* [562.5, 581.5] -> 563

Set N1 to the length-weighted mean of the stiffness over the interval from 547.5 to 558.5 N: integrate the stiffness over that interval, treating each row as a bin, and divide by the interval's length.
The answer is 1.0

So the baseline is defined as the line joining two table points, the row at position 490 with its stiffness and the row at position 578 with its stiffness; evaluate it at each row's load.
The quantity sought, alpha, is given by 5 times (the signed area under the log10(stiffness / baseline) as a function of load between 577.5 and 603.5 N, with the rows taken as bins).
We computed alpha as -1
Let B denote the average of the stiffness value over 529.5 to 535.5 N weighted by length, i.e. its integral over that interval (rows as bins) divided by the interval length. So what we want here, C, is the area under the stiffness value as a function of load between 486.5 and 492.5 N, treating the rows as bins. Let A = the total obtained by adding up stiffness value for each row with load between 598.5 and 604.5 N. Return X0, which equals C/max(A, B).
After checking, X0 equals 0.66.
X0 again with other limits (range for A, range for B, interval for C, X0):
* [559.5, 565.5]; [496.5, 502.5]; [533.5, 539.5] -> 0.48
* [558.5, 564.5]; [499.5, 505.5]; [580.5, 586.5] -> 0.98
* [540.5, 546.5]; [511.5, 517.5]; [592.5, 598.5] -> 2.00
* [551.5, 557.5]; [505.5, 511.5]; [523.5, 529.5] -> 0.69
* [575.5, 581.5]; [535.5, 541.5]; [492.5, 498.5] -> 0.79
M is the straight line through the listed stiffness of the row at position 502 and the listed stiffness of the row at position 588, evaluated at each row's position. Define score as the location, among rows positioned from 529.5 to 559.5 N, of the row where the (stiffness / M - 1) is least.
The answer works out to 539 N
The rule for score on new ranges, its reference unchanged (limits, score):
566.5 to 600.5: 584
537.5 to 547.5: 539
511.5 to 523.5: 521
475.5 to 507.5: 505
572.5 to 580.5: 573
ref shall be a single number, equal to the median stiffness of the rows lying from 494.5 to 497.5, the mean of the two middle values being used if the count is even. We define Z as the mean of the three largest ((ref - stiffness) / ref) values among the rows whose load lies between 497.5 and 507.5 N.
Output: 0.09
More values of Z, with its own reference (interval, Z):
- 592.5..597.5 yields -0.35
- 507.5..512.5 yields 0.07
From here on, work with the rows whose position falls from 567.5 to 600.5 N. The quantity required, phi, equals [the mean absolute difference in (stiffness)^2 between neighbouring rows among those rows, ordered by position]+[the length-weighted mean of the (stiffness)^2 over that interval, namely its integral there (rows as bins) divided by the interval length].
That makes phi 1.8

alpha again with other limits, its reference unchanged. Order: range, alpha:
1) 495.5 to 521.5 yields -4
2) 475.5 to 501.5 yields 7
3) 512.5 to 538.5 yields -21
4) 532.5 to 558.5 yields -22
